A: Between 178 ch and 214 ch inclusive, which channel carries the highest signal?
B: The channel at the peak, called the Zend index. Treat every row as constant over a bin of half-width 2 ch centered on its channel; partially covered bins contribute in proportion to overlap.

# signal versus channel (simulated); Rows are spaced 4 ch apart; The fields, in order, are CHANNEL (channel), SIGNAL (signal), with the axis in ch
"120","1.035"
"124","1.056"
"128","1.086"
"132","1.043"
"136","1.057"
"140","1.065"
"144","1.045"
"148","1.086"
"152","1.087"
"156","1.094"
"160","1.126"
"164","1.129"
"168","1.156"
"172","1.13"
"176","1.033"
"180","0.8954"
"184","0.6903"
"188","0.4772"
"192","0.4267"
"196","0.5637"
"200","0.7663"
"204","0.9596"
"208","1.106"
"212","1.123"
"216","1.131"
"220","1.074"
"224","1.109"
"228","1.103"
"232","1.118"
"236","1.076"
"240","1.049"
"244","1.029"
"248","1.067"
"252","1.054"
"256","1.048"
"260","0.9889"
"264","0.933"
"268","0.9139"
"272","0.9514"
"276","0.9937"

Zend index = 212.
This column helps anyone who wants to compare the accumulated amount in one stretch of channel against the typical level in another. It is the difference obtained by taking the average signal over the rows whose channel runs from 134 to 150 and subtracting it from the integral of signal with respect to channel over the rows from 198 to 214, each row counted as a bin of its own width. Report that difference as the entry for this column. 14.8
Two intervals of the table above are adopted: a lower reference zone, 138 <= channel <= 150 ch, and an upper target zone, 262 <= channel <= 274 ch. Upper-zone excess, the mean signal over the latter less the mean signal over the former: -0.13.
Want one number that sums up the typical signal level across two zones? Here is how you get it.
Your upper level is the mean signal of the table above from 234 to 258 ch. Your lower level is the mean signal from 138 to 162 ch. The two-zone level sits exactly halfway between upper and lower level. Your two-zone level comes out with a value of 1.07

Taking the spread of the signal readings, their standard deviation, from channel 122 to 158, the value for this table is 0.02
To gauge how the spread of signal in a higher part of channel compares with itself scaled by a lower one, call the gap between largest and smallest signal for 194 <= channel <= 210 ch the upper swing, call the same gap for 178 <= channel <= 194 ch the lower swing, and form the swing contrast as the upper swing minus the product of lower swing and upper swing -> 0.29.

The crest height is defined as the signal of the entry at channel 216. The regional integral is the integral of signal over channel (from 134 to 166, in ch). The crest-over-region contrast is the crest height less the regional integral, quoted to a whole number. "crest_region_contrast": -34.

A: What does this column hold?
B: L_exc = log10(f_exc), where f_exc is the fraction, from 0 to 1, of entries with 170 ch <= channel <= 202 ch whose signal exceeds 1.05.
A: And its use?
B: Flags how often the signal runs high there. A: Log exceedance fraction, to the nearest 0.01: -0.90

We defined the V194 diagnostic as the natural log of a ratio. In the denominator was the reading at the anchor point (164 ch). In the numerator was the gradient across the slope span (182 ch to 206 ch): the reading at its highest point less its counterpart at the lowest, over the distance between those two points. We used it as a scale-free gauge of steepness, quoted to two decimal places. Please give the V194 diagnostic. -4.43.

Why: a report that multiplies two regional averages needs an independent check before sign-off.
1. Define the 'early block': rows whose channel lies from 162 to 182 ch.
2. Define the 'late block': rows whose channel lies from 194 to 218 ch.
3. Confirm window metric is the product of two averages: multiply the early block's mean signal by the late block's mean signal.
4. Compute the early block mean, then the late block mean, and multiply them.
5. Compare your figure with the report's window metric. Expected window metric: 1.006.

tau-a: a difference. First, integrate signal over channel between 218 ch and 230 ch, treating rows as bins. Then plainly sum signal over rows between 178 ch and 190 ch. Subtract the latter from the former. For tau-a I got 11.1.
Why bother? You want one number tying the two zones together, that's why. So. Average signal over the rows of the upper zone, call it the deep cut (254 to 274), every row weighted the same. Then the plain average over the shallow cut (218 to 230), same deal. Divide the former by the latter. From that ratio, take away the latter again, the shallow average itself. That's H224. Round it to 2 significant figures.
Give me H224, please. -0.21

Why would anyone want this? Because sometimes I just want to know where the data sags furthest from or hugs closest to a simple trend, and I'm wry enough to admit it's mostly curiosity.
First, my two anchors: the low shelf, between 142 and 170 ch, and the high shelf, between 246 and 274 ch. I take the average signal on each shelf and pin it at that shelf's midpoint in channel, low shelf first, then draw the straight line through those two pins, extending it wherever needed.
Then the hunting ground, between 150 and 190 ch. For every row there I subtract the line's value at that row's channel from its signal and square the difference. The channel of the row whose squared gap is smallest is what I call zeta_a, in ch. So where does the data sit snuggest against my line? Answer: 156 ch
